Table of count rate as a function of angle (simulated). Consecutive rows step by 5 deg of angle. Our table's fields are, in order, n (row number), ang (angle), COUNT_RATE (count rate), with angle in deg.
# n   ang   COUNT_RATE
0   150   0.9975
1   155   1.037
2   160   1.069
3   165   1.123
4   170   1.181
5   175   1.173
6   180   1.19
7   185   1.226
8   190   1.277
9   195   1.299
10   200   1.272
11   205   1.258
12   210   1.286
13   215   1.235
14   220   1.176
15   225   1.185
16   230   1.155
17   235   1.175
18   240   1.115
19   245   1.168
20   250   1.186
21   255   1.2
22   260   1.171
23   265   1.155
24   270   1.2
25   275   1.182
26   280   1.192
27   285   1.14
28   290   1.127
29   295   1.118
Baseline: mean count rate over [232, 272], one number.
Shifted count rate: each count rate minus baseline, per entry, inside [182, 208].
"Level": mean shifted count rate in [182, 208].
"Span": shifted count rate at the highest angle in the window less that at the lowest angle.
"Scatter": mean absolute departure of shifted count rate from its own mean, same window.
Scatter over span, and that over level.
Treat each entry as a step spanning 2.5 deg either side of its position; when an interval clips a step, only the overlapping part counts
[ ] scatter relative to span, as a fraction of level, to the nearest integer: 6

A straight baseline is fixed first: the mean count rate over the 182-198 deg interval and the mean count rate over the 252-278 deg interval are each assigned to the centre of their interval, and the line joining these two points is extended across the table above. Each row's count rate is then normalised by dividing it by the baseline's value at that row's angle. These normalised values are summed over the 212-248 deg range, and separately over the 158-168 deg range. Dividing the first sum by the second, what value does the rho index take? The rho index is 4.0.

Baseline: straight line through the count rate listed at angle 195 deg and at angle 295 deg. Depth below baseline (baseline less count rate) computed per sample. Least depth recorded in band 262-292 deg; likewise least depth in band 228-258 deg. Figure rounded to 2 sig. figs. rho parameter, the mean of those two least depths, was -0.028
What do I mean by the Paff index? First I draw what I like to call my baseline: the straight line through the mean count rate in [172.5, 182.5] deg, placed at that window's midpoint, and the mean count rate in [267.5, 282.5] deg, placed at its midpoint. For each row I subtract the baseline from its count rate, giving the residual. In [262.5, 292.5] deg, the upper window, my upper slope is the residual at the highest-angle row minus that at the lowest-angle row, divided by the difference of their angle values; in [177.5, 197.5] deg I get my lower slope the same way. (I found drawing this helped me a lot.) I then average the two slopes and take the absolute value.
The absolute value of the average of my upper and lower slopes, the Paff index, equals 0.0030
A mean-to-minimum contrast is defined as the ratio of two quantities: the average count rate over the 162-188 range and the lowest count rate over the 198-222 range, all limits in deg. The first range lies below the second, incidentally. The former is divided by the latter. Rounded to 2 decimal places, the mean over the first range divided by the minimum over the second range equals 1.00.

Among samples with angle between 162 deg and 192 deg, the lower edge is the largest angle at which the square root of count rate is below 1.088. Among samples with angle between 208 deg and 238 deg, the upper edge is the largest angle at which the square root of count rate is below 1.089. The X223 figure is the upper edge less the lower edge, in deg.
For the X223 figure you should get 60 deg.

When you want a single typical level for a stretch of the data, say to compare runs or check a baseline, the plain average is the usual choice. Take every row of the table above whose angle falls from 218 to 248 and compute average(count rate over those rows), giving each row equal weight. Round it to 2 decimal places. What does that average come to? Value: 1.16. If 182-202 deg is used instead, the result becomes 1.27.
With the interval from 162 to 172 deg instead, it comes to 1.15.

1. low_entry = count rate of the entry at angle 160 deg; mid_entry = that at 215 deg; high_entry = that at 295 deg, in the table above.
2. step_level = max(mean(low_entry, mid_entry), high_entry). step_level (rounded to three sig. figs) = 1.15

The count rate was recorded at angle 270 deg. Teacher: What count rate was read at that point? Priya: 1.2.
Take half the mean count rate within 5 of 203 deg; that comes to 0.633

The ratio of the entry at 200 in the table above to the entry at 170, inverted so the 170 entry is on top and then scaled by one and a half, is 1.39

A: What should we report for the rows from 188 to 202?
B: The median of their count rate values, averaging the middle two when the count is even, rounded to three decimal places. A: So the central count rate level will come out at 1.277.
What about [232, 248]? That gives 1.168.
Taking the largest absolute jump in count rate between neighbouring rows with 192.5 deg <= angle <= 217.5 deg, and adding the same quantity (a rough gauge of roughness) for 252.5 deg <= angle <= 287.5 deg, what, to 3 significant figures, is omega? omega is 0.103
